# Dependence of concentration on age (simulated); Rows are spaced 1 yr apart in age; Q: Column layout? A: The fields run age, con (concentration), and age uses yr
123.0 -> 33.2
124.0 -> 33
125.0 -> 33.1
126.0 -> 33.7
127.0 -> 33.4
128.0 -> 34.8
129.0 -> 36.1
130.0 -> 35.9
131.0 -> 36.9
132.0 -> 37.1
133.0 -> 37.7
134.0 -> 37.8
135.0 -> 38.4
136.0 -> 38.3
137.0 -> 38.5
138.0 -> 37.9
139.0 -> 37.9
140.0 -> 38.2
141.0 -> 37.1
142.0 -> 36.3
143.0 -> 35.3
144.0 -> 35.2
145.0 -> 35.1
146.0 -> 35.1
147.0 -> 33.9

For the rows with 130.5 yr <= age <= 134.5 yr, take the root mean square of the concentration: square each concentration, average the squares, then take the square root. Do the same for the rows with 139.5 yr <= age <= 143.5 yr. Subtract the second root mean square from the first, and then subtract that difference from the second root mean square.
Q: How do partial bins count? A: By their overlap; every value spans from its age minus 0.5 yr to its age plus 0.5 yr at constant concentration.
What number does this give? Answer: 36.1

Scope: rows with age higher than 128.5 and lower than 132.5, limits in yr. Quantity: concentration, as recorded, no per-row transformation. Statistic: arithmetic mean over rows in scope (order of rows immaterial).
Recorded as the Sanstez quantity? 36.5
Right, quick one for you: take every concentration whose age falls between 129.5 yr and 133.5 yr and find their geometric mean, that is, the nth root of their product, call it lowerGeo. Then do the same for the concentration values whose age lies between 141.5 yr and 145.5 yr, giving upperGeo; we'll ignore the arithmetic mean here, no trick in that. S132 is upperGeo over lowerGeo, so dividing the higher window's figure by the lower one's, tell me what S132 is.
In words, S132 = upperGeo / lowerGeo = 0.96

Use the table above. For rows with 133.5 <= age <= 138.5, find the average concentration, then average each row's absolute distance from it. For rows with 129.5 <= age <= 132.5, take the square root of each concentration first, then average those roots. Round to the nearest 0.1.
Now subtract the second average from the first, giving -5.8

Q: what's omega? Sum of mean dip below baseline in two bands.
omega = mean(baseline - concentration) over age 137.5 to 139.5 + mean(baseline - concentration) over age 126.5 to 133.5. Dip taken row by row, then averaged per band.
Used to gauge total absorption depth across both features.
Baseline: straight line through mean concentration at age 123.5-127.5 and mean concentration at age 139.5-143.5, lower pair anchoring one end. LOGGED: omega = -3.5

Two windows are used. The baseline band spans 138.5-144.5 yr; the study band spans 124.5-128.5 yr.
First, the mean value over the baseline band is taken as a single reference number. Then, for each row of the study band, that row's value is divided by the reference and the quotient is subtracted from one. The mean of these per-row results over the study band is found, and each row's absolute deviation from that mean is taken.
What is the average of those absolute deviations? 0.014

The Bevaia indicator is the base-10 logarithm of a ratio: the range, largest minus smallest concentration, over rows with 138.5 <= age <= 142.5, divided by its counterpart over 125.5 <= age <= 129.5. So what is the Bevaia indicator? -0.2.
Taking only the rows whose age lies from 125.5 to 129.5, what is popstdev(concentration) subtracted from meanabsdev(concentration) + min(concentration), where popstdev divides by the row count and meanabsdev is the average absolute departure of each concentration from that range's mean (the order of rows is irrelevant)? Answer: 33.3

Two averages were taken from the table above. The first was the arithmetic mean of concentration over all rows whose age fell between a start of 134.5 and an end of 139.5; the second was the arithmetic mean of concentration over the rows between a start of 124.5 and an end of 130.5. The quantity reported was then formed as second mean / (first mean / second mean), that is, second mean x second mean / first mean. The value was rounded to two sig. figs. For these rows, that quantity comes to 31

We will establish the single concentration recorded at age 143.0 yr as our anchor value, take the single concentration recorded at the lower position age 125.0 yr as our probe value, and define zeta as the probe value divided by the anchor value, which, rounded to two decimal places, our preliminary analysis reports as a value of 0.94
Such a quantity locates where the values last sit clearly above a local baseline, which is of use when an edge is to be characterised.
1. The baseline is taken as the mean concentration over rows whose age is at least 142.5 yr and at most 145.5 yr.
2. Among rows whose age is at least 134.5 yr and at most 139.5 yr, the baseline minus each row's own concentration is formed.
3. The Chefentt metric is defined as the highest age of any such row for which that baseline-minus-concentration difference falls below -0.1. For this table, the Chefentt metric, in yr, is 139.0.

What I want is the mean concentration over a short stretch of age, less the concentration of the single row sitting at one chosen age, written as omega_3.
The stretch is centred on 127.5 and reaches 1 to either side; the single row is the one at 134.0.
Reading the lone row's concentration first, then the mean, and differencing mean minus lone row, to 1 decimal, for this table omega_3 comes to -3.7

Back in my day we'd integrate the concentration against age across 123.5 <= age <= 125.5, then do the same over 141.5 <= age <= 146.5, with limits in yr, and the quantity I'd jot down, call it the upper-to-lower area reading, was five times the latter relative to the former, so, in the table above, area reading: 13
